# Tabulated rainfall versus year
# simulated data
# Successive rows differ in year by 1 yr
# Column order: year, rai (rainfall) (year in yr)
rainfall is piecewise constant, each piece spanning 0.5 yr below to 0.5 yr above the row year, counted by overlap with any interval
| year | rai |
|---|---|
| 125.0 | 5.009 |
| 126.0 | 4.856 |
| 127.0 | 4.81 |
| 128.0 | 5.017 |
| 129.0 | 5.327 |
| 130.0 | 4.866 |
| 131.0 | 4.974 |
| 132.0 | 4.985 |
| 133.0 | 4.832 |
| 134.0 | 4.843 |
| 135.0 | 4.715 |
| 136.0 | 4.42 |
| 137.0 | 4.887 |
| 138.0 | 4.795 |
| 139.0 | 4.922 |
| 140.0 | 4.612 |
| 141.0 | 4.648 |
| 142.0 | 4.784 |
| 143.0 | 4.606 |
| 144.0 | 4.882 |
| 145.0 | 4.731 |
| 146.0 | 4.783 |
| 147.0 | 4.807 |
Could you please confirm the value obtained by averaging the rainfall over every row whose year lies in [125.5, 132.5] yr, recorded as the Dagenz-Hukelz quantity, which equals 4.98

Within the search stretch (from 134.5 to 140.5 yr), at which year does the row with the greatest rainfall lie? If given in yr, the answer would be 139.0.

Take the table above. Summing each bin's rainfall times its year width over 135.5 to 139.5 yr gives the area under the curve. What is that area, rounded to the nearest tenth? 19.0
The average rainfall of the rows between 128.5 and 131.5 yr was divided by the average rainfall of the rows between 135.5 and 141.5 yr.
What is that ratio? 1.07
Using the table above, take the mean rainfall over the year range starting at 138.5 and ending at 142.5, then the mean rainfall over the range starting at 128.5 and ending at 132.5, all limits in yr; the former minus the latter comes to -0.30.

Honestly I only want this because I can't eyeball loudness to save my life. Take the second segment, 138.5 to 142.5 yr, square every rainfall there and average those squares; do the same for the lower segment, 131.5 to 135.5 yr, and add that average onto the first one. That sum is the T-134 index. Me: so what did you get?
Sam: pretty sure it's 46.0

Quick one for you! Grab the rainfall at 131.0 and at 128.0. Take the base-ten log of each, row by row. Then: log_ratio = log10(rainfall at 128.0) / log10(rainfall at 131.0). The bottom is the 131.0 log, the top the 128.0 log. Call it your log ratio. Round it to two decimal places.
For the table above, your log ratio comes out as 1.01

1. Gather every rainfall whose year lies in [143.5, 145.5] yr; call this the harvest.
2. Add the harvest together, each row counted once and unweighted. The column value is 9.6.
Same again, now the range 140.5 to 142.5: 9.4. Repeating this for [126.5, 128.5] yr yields 9.8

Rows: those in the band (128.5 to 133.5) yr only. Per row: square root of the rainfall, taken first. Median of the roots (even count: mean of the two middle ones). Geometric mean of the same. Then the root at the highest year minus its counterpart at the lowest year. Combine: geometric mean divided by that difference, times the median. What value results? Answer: -45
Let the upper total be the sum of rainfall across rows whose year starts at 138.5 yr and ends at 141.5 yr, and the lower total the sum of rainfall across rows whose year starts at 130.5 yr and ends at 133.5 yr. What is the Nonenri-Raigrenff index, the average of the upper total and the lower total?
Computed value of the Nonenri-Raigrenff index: 14.49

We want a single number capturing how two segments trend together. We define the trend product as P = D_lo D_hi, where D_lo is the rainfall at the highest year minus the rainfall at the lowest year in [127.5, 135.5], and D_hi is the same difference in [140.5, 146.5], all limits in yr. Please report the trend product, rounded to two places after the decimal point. -0.04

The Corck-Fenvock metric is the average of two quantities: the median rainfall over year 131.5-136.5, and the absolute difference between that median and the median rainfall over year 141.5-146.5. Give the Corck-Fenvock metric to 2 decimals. 2.44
